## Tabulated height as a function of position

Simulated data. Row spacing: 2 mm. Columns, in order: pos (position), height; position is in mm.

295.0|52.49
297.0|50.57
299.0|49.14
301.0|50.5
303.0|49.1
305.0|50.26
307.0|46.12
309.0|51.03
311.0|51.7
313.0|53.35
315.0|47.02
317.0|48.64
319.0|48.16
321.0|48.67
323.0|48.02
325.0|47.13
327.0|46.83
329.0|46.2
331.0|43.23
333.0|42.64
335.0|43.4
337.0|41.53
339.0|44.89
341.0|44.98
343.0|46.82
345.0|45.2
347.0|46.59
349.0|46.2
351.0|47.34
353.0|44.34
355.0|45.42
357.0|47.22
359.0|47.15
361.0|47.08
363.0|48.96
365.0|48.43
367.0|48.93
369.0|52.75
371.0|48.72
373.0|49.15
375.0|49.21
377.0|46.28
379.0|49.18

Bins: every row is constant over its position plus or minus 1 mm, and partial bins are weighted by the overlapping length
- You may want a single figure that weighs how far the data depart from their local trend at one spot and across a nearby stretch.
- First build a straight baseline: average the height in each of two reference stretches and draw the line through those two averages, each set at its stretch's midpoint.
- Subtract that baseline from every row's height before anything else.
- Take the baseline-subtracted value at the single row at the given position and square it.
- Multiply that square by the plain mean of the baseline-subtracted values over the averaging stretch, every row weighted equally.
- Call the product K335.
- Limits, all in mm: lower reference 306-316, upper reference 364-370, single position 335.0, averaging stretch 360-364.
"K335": -85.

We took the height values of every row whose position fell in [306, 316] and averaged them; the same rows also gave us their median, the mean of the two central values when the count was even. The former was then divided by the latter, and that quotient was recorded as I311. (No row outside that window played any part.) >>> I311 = 0.98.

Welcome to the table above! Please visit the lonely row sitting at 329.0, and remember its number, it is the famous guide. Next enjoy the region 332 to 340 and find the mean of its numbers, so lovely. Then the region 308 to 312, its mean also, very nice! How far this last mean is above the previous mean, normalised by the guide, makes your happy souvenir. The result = 0.18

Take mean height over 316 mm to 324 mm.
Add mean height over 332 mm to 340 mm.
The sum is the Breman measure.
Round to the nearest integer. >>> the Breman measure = 91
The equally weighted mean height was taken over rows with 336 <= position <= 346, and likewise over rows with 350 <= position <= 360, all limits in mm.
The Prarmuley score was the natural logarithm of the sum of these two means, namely 4.51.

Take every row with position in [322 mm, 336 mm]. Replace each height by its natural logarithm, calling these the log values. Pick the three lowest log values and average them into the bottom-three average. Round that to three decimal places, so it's 3.763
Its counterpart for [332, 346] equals 3.750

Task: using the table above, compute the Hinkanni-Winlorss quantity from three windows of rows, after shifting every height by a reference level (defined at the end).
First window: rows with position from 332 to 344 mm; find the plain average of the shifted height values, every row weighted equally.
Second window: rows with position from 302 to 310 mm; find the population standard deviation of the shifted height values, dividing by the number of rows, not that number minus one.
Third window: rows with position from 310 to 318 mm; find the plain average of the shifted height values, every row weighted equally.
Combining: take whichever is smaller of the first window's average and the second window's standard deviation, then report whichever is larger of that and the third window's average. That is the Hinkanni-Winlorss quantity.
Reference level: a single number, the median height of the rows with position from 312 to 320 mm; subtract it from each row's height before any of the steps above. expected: 1.8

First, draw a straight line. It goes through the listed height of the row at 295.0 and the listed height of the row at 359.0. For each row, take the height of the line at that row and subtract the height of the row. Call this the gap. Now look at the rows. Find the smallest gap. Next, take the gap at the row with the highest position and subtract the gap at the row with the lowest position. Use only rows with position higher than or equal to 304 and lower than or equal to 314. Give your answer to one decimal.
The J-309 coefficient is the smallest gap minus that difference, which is 1.4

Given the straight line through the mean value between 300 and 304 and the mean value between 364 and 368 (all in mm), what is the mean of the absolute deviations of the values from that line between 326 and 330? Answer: 2.83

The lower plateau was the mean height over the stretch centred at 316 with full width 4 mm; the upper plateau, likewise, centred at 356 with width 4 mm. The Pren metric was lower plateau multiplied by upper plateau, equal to 2215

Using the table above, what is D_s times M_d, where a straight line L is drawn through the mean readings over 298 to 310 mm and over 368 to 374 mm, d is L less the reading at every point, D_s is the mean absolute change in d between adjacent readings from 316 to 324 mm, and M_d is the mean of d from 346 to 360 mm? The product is 2.0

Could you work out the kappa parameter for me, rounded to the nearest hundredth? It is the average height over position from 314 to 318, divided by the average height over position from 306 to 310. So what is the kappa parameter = 0.98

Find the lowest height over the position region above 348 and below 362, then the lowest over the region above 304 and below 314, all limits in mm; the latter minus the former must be 2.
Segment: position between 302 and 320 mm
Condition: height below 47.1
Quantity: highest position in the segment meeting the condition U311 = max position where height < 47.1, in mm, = 315.0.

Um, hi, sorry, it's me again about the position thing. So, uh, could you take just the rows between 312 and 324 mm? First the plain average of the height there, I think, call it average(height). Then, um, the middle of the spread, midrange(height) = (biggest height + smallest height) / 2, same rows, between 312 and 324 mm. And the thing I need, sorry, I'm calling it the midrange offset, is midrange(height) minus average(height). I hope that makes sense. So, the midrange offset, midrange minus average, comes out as 1.2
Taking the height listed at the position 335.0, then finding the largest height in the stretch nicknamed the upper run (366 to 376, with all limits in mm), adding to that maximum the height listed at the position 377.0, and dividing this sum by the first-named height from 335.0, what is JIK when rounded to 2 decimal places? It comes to 2.28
